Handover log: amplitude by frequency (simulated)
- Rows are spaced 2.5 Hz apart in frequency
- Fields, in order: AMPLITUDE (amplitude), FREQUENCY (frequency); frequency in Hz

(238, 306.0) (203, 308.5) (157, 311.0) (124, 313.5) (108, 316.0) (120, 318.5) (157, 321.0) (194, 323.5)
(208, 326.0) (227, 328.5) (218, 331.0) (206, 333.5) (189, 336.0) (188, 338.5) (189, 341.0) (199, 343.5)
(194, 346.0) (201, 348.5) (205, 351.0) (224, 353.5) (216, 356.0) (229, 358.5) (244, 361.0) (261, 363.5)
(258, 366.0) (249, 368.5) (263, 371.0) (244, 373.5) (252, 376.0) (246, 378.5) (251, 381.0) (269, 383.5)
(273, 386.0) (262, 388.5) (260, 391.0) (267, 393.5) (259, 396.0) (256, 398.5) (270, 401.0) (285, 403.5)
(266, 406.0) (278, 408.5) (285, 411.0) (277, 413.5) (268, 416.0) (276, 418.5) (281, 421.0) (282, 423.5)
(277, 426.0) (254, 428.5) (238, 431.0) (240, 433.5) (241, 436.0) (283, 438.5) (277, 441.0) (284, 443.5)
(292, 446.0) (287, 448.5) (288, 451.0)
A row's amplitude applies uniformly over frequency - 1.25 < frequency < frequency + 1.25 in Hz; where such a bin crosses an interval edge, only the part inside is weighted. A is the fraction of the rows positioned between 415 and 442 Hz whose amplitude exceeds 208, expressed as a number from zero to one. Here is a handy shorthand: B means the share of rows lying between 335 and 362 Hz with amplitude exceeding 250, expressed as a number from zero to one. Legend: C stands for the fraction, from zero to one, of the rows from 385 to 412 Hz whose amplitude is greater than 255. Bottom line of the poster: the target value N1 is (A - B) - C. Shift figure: 0.0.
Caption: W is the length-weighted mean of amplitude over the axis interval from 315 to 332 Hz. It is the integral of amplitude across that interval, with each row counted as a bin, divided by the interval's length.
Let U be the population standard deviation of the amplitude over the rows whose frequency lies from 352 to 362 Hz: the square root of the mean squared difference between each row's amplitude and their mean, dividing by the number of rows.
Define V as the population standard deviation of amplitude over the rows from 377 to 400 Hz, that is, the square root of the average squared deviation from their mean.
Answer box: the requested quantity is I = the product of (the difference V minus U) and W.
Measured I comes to -365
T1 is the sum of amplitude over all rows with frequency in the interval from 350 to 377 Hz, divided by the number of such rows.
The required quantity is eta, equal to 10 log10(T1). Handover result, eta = 23.8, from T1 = 240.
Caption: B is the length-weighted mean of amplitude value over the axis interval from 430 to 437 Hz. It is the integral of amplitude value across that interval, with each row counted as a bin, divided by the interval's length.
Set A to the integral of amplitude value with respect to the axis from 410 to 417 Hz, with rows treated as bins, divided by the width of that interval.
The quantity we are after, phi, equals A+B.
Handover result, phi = 516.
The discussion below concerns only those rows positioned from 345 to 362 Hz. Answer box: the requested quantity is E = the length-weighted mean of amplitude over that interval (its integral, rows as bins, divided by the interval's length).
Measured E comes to 216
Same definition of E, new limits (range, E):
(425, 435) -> 251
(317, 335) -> 189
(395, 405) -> 268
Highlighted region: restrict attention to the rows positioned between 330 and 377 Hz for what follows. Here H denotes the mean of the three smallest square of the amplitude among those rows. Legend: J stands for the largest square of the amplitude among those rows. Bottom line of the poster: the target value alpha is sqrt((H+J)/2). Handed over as 229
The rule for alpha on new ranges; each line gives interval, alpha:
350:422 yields 252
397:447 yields 267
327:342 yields 209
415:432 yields 268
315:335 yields 185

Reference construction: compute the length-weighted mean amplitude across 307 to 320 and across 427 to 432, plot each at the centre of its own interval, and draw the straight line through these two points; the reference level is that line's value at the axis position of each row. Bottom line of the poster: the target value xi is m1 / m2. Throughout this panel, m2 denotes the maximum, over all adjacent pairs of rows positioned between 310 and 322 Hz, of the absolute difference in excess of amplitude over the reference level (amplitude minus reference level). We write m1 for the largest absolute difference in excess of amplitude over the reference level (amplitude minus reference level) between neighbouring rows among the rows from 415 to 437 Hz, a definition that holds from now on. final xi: 0.72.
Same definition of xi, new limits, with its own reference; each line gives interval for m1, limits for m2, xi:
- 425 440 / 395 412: 1.87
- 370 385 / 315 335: 0.61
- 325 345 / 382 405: 1.45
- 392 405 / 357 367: 0.86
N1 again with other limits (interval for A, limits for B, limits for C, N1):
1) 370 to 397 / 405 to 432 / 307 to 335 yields 0.1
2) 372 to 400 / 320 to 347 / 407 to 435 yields 0.3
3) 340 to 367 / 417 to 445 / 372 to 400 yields -0.8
